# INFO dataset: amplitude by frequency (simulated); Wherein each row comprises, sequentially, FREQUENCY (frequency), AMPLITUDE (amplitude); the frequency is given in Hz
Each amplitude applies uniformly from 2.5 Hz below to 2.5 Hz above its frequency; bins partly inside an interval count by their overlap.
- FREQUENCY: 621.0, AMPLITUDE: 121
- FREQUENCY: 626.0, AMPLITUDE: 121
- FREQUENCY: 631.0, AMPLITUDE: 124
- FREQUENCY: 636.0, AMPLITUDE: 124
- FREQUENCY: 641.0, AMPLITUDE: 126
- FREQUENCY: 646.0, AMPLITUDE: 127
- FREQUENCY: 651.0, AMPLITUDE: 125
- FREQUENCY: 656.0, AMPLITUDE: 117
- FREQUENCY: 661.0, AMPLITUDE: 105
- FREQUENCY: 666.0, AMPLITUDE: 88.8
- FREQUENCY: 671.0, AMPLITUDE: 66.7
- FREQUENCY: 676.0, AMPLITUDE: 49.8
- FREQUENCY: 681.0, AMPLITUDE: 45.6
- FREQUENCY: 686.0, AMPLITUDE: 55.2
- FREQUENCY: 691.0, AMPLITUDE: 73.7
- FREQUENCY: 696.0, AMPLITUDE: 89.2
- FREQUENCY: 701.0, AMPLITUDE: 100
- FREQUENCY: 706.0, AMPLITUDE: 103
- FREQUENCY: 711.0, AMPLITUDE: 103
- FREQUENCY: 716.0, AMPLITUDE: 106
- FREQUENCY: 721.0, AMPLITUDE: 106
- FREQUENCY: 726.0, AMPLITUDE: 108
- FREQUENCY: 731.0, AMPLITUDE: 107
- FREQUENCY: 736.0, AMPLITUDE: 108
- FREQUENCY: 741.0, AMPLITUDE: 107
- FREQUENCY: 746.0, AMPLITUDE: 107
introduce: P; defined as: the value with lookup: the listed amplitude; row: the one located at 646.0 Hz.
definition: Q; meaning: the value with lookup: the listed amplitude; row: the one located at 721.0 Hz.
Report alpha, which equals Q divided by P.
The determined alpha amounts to 0.83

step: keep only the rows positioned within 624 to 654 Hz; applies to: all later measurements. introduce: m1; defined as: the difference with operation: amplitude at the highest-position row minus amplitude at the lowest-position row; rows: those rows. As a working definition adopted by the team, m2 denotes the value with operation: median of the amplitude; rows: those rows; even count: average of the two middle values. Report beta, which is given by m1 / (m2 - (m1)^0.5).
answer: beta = 0.033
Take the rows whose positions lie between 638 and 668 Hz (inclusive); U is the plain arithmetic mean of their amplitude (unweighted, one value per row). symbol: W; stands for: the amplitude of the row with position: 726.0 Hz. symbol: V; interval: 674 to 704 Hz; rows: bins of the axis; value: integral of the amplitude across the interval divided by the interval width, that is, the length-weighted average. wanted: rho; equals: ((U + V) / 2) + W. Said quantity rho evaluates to 200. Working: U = 115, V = 70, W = 108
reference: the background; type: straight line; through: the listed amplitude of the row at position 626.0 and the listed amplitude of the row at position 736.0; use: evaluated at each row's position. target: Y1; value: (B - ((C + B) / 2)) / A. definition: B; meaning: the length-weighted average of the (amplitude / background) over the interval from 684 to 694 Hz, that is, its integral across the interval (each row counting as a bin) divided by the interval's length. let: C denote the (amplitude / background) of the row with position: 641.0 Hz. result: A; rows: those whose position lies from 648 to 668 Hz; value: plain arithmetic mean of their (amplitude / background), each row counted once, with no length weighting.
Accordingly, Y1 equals -0.26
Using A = 0.93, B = 0.58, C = 1.06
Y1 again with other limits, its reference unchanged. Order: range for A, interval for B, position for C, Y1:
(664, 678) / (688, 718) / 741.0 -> -0.12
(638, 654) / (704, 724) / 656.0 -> -0.02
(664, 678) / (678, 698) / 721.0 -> -0.33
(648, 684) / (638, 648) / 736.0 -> 0.04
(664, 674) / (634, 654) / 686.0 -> 0.43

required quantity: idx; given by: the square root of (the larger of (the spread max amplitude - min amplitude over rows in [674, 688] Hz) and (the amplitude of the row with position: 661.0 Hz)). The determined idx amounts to 10.2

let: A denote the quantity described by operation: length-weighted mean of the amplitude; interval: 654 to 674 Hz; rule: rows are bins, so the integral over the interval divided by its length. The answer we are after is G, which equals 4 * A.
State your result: 371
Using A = 93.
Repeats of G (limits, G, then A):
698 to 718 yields 410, 103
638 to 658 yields 496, 124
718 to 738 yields 429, 107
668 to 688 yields 221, 55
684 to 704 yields 323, 81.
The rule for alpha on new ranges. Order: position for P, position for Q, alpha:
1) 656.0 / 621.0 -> 1.03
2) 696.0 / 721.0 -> 1.19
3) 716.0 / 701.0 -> 0.94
